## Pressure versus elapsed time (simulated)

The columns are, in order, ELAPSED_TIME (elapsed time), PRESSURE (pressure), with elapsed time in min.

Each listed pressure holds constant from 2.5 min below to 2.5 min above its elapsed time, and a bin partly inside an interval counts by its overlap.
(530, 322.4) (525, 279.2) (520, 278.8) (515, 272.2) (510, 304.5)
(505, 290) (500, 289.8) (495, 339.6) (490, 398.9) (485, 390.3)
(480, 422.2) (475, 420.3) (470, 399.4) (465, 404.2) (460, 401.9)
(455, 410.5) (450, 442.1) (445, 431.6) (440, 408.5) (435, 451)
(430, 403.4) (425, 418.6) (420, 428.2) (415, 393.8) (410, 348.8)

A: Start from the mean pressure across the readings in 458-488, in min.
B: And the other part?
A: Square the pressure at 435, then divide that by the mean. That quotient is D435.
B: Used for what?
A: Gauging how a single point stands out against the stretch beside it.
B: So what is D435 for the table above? 501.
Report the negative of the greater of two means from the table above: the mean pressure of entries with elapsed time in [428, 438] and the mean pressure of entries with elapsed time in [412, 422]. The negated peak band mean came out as -427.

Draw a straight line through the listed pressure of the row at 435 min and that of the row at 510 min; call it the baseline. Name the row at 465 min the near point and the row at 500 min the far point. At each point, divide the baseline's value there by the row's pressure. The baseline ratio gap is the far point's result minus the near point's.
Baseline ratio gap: 0.15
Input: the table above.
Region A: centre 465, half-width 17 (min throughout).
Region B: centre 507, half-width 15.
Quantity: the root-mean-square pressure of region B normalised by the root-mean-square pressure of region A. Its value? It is 0.72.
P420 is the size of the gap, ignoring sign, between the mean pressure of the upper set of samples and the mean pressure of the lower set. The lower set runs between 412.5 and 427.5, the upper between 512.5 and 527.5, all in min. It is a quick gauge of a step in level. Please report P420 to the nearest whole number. 137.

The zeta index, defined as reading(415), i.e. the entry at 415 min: 393.8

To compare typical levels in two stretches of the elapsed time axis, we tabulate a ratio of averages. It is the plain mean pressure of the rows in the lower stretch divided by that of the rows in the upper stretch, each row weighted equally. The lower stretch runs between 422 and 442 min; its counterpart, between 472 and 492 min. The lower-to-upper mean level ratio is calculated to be 1.03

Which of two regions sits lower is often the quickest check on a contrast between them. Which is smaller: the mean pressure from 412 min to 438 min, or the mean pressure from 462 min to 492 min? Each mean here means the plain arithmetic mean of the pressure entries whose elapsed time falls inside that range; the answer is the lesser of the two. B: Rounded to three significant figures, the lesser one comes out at 406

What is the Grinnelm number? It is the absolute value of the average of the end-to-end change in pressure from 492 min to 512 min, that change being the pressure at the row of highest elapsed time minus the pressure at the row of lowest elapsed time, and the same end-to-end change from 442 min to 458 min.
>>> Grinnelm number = 28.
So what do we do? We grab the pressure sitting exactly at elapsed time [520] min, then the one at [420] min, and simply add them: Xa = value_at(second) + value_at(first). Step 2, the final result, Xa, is 707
